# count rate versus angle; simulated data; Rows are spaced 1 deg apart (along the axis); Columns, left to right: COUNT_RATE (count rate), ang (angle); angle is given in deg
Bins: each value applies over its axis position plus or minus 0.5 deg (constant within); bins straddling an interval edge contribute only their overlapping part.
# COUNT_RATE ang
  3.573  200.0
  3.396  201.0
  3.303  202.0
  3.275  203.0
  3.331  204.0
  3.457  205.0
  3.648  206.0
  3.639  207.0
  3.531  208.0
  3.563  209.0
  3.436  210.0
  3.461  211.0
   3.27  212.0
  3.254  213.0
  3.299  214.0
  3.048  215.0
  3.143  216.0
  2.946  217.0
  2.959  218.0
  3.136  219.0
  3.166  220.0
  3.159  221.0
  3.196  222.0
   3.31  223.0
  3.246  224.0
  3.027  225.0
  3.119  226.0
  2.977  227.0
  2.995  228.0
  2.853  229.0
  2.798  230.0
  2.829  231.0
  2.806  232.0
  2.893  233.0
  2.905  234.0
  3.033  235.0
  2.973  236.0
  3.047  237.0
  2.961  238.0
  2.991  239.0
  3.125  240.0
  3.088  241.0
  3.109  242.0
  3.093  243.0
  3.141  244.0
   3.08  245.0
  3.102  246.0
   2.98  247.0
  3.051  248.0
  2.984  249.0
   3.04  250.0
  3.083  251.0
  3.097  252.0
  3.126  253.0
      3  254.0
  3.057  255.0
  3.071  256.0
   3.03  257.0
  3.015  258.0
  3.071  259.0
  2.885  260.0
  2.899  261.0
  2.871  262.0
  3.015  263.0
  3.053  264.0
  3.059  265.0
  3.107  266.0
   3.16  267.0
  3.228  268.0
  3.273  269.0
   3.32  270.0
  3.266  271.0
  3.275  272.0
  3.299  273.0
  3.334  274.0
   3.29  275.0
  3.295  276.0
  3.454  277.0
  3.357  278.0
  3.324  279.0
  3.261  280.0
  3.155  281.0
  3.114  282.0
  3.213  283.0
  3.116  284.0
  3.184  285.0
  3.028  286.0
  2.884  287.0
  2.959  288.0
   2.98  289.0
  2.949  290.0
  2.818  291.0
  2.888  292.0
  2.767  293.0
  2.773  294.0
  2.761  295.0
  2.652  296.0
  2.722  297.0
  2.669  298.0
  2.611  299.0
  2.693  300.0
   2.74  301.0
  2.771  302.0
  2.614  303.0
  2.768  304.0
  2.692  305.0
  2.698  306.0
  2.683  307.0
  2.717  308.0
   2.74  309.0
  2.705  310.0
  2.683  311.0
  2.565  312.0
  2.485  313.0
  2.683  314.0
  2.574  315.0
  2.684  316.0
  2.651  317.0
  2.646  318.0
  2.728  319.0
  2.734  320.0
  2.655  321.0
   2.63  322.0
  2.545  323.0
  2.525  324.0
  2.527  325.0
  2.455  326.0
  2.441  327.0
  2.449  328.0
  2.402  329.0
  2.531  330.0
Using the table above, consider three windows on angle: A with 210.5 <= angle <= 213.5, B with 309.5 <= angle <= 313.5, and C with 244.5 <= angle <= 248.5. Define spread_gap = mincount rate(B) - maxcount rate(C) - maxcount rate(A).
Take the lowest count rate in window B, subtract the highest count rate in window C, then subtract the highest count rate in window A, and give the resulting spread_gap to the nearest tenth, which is -4.1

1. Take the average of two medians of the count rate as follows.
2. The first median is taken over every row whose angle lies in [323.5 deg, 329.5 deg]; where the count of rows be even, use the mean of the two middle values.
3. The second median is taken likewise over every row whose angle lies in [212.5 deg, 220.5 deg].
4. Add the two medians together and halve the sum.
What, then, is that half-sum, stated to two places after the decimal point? 2.80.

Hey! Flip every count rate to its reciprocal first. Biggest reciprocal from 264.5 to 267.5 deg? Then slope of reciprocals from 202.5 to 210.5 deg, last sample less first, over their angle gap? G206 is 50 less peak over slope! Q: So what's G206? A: 210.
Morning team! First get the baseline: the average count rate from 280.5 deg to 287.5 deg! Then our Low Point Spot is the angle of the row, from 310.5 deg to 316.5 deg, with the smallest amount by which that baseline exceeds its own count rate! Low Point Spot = 316.0 deg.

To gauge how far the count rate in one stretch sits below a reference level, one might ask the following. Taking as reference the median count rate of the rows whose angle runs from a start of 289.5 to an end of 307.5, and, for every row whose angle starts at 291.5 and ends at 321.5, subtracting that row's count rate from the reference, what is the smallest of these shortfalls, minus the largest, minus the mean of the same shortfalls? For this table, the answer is -0.44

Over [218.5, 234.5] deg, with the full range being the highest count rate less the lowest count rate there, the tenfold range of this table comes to 5.1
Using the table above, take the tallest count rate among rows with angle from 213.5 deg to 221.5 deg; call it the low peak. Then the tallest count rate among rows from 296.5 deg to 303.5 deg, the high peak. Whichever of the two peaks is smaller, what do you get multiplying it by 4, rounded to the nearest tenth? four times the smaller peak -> 11.1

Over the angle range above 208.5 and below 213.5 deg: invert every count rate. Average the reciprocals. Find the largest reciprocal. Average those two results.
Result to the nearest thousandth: 0.301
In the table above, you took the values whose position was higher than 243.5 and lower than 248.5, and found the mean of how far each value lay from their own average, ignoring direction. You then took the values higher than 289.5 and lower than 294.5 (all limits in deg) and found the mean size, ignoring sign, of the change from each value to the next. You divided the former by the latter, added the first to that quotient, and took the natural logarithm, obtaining -0.54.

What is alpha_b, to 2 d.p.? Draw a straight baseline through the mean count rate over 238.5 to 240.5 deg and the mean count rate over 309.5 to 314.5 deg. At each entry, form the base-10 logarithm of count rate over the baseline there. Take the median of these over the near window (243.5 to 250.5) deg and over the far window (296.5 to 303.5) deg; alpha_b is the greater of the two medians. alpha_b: 0.01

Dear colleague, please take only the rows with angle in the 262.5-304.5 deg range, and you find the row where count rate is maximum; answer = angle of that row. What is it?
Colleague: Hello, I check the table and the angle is 277.0 deg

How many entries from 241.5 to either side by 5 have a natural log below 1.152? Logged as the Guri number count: 10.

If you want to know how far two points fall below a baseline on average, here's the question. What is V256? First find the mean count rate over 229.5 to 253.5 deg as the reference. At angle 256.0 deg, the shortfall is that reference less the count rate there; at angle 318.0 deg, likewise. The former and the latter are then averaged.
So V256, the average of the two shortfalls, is 0.16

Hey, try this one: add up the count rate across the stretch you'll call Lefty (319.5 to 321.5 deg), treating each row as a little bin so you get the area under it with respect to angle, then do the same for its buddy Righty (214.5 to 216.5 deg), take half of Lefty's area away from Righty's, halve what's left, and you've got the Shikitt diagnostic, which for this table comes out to 1.75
